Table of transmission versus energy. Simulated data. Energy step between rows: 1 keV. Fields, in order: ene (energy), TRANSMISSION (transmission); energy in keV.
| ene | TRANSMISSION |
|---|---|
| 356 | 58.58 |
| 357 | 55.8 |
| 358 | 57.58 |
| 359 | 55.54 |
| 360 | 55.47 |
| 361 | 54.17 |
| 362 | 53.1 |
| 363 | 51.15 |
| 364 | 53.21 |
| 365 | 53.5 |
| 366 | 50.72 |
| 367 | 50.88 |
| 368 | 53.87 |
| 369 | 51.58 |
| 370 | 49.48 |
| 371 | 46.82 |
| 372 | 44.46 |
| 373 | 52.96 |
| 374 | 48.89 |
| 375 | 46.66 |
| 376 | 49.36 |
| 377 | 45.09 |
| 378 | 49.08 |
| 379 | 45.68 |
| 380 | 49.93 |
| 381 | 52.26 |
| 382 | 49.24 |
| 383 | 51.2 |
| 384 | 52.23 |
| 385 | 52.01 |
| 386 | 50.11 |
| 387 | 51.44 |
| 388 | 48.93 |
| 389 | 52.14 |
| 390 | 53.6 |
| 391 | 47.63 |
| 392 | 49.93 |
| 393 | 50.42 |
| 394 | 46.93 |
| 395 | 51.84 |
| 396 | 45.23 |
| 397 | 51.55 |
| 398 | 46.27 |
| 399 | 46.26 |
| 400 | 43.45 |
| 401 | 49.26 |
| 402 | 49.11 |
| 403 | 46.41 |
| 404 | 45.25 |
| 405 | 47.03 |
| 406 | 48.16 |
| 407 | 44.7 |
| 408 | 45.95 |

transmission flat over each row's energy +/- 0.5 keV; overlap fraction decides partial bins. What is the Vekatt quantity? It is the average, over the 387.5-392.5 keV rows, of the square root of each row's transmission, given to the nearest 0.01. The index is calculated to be 7.10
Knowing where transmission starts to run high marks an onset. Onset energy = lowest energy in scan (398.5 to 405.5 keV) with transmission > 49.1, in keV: 401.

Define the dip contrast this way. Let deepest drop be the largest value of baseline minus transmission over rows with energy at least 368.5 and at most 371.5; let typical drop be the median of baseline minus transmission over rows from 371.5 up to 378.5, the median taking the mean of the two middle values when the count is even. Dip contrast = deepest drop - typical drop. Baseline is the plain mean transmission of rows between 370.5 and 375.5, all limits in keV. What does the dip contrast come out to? 2.1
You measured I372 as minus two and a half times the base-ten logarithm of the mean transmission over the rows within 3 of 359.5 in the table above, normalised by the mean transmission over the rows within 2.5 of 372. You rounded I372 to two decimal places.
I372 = -0.14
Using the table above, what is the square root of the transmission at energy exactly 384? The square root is 7.23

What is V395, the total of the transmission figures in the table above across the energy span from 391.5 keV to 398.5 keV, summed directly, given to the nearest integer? 342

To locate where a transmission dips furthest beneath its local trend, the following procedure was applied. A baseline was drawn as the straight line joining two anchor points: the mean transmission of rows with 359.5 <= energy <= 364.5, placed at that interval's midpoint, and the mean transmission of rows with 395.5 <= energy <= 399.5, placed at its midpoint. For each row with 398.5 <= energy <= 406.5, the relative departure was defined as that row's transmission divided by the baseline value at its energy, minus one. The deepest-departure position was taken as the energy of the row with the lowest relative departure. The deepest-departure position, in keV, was 400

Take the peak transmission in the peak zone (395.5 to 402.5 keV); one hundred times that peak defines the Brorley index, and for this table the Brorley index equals 5155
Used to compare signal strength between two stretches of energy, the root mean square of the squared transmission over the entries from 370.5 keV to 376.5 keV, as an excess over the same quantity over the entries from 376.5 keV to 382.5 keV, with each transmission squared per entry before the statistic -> -31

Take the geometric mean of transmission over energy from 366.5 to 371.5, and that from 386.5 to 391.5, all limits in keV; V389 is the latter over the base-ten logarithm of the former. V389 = 29.8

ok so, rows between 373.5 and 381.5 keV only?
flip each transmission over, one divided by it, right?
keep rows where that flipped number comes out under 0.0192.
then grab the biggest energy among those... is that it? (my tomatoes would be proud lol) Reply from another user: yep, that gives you 381 keV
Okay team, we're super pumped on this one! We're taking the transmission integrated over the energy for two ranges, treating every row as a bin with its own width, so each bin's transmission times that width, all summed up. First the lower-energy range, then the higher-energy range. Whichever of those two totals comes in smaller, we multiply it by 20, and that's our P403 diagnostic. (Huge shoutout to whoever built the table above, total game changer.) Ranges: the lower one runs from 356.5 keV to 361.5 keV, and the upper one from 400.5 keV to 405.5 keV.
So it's 4741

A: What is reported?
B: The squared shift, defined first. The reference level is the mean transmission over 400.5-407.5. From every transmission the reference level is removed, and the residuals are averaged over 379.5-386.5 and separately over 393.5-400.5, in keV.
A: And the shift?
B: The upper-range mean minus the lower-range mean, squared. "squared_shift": 13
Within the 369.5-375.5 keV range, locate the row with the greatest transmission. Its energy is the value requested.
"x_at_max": 373 keV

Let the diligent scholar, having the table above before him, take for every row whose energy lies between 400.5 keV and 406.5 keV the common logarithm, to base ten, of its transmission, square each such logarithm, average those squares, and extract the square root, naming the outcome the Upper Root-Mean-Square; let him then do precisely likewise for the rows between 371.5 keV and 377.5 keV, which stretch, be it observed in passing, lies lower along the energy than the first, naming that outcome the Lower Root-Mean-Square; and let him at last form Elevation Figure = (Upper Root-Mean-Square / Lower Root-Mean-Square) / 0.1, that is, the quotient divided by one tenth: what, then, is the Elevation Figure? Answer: 10.0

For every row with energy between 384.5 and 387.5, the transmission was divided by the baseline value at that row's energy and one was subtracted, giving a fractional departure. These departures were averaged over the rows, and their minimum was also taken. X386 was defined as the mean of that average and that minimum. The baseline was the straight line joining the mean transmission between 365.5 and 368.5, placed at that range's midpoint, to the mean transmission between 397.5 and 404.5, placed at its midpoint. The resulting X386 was 0.036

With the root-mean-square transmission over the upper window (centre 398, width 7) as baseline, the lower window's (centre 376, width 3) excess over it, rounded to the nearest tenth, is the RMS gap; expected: -0.7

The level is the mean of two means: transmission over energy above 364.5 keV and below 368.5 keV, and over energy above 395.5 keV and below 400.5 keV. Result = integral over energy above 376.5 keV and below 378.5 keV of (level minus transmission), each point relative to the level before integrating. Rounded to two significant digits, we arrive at 4.6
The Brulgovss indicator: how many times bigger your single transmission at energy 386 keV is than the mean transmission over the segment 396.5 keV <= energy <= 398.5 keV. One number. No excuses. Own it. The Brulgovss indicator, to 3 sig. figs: 1.02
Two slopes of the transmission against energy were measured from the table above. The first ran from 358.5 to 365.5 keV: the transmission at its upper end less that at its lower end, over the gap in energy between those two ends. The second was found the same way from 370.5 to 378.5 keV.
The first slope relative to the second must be -1.05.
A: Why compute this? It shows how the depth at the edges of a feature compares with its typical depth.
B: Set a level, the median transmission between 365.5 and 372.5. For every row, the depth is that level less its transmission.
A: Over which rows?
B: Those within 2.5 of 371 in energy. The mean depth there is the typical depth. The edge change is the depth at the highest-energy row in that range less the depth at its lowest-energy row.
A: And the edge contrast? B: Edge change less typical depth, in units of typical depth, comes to -1.8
